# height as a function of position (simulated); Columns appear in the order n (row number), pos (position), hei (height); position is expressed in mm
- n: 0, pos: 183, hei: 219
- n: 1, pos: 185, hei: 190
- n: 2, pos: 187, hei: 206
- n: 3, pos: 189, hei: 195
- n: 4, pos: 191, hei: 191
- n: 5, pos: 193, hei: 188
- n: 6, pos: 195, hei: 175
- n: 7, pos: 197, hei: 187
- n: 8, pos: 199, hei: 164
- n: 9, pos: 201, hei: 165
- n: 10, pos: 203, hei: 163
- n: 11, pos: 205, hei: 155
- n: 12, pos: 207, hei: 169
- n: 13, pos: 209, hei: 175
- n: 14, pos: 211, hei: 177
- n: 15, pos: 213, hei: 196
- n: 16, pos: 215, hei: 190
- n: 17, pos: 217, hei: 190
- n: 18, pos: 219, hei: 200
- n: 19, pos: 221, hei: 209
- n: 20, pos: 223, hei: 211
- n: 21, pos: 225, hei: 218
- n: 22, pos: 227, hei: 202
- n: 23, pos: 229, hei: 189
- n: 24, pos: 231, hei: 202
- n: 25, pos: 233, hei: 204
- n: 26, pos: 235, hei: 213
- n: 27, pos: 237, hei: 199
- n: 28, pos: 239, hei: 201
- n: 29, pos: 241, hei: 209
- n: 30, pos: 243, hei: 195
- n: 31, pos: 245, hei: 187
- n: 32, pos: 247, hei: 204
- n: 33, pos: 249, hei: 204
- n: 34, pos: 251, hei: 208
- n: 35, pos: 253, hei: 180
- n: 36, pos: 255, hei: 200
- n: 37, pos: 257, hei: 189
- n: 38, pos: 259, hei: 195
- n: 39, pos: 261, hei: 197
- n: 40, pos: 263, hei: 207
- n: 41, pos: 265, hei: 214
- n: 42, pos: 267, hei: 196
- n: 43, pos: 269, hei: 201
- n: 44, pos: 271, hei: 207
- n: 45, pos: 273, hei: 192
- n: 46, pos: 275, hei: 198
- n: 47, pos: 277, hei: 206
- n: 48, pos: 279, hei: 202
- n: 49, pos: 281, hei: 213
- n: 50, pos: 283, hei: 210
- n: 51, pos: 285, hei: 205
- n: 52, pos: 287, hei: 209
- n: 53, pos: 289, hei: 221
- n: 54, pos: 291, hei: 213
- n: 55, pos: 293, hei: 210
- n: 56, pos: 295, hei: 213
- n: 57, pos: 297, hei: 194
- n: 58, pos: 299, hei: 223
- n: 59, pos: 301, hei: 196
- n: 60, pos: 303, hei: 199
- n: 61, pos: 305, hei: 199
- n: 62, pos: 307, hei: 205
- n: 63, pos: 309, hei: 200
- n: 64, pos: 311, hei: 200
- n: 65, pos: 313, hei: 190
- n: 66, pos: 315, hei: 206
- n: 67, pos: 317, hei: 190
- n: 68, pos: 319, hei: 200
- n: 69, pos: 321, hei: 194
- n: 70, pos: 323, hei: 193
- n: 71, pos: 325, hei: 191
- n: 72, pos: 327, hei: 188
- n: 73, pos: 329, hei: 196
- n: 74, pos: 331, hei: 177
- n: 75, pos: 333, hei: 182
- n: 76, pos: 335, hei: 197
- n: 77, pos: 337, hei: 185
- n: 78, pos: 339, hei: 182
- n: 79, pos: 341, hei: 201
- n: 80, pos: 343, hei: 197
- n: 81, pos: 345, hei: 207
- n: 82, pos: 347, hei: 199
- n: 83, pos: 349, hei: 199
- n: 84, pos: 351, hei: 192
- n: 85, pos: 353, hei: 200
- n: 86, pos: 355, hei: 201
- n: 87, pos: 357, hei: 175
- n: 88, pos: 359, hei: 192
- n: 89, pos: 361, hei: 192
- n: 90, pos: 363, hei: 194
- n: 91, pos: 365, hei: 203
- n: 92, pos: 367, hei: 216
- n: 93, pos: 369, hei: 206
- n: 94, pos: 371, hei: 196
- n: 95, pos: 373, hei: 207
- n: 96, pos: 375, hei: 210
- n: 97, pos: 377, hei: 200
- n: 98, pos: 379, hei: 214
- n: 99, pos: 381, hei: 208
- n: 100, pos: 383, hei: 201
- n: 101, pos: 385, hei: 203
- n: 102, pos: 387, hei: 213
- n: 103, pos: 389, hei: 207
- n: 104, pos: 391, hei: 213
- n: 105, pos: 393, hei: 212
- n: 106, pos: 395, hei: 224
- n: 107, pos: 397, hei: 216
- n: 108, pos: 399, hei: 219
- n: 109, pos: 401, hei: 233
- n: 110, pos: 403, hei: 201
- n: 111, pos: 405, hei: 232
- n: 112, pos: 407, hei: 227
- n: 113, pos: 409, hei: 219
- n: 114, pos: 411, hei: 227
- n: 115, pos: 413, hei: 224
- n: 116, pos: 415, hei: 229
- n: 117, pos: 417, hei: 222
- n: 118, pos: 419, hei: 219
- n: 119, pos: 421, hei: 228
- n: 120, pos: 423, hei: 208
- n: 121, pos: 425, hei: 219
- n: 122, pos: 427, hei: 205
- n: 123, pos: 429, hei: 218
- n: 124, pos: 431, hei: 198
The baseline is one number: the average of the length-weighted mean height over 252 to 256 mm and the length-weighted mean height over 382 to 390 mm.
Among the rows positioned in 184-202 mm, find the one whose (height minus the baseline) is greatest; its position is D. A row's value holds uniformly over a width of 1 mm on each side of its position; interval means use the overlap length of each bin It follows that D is 187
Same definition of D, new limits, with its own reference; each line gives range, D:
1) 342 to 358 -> 345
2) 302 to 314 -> 307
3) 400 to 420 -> 401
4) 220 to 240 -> 225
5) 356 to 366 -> 365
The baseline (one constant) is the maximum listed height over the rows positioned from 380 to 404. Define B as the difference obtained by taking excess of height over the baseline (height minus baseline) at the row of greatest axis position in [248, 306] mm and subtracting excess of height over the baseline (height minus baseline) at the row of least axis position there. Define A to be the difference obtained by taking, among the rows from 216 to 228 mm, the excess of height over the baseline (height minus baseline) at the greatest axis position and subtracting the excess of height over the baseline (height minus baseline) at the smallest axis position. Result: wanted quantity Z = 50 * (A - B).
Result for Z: 850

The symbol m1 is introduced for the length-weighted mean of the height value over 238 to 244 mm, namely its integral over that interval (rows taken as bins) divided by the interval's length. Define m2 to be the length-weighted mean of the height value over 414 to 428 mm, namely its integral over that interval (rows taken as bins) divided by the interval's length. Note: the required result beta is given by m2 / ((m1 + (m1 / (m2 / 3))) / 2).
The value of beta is 2.14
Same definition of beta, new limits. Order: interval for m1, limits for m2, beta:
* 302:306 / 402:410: 2.18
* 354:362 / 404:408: 2.38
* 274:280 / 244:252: 1.96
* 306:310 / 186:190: 1.95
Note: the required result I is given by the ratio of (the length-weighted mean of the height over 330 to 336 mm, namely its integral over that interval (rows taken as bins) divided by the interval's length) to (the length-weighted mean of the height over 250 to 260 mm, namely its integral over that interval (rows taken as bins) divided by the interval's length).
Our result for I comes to 0.95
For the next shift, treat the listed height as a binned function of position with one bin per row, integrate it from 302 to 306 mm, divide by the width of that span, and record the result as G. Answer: 199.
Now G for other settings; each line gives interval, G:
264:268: 205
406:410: 223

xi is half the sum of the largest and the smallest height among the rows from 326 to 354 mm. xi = 192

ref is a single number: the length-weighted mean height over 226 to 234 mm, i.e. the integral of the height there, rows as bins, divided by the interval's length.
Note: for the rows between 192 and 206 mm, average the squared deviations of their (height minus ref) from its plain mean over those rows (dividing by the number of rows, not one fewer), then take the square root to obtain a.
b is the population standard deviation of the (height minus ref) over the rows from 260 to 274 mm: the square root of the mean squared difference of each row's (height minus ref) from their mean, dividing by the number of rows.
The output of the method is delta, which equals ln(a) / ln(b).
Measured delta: 1.25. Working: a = 12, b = 7.1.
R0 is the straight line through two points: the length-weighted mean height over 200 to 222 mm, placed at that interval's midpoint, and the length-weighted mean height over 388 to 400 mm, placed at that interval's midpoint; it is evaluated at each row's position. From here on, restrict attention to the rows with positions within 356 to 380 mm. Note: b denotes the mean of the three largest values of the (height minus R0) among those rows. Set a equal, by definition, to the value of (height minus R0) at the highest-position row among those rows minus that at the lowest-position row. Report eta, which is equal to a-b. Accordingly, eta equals 33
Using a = 35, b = 2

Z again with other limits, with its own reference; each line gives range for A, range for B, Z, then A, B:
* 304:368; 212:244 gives 900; 17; -1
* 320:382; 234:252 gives 950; 14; -5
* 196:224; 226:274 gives 1700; 24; -10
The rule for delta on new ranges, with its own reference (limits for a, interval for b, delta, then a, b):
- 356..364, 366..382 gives 1.11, 8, 6.2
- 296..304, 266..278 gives 1.47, 12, 5.3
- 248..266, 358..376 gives 1.09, 10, 8.2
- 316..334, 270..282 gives 0.99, 7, 6.7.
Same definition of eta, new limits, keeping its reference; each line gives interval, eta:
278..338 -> -51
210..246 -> -26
